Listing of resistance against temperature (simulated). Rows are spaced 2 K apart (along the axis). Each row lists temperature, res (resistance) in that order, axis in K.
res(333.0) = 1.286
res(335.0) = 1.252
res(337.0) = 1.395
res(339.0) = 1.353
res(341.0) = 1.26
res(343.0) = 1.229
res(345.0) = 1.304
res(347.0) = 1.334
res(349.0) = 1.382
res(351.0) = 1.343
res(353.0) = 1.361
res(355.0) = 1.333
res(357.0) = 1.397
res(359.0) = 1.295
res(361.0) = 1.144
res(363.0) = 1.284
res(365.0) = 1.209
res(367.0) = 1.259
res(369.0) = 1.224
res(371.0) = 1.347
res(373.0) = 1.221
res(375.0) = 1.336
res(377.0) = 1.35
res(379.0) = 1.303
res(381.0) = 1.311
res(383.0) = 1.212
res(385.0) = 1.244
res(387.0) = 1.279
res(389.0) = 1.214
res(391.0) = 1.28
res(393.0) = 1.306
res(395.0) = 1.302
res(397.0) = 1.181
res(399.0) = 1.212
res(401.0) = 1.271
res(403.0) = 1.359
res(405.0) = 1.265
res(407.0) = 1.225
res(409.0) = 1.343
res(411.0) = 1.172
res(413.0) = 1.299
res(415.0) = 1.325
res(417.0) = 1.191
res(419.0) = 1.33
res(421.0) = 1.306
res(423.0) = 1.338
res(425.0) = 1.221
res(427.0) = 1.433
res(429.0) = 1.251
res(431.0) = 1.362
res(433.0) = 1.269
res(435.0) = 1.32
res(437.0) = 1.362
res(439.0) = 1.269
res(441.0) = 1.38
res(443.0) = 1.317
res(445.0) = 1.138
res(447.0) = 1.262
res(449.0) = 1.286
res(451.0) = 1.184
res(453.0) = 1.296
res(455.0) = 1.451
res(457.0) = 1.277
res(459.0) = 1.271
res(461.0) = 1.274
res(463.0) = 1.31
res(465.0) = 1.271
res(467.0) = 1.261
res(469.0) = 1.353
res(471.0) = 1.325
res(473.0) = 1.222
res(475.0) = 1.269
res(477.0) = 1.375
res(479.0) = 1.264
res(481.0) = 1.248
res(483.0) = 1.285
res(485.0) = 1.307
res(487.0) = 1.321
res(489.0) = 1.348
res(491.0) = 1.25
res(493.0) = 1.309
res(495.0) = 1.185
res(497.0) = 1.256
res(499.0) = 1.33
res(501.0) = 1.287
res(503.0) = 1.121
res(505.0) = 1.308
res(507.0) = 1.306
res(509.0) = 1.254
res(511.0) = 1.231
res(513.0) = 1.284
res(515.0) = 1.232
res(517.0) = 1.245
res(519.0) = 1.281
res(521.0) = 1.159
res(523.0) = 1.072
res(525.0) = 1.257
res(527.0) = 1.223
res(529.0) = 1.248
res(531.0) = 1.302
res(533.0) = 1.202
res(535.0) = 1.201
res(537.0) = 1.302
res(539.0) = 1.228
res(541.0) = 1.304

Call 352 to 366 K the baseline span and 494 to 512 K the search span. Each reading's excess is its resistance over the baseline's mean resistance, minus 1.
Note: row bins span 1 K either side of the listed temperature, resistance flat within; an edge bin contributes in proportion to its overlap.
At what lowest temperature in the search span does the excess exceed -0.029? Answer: 497.0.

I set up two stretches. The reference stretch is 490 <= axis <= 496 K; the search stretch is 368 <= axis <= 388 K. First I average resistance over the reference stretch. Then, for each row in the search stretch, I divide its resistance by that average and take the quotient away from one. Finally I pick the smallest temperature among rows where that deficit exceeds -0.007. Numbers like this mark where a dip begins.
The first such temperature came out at 369.0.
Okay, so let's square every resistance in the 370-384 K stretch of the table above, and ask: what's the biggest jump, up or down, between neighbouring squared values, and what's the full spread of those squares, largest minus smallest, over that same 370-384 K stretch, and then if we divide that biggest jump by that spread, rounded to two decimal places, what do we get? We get 0.92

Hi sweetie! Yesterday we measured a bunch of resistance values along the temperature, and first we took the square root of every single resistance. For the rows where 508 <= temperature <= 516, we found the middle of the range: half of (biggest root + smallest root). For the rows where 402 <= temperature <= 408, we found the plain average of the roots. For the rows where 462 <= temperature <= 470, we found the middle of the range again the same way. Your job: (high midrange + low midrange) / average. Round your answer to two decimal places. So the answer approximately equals 2.00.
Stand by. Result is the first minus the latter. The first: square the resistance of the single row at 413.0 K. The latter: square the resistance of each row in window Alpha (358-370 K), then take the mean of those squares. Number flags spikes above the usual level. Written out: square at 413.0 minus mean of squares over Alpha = 0.16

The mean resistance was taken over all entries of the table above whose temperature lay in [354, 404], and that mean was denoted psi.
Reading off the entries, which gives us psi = 1.275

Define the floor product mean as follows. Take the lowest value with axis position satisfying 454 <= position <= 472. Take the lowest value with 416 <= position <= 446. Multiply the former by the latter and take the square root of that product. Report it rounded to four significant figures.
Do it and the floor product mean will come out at 1.198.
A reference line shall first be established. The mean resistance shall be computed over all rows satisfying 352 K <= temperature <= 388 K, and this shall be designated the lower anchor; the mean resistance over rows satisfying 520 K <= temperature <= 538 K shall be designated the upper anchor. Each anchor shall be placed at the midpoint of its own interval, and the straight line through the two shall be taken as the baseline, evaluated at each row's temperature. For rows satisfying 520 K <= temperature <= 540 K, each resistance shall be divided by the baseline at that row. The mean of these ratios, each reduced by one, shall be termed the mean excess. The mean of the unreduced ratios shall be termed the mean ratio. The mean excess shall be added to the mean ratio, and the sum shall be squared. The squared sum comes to 1.00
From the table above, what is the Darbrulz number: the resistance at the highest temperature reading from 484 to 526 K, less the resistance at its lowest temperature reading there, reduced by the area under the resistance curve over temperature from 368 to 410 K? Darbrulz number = -53.6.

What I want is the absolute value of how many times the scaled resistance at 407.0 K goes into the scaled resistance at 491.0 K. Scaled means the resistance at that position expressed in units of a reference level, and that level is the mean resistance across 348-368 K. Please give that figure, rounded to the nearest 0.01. 1.02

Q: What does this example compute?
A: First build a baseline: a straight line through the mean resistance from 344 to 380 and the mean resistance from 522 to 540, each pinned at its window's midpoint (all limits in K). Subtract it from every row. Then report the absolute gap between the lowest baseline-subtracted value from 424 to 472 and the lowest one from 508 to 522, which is 0.055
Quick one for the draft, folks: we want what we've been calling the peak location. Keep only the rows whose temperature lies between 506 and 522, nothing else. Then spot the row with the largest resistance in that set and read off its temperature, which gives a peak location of 507.0 K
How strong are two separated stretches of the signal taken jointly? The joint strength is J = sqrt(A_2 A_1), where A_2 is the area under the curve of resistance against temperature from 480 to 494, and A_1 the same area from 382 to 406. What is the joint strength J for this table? 23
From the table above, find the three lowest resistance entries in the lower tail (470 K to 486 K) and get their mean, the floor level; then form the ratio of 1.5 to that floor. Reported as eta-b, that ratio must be 1.21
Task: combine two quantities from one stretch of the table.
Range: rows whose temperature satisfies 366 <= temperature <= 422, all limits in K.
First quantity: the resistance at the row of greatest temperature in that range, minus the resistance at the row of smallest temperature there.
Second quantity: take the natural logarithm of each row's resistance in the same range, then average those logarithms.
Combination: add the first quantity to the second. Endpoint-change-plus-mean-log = 0.29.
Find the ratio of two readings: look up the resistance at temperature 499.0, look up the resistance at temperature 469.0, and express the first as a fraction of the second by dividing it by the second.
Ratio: 0.98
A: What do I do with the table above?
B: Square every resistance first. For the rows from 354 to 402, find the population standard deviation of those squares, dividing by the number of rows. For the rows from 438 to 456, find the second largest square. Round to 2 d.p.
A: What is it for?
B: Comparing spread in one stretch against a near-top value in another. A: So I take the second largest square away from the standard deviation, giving -1.75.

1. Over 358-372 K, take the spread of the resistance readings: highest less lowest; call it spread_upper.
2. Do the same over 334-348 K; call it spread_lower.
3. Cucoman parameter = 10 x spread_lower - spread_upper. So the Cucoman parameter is 1.46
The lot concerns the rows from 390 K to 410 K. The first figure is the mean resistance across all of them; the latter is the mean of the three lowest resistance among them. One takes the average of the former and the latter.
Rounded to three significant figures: 1.24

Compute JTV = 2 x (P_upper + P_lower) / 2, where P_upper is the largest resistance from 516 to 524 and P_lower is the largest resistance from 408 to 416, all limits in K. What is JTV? 2.62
